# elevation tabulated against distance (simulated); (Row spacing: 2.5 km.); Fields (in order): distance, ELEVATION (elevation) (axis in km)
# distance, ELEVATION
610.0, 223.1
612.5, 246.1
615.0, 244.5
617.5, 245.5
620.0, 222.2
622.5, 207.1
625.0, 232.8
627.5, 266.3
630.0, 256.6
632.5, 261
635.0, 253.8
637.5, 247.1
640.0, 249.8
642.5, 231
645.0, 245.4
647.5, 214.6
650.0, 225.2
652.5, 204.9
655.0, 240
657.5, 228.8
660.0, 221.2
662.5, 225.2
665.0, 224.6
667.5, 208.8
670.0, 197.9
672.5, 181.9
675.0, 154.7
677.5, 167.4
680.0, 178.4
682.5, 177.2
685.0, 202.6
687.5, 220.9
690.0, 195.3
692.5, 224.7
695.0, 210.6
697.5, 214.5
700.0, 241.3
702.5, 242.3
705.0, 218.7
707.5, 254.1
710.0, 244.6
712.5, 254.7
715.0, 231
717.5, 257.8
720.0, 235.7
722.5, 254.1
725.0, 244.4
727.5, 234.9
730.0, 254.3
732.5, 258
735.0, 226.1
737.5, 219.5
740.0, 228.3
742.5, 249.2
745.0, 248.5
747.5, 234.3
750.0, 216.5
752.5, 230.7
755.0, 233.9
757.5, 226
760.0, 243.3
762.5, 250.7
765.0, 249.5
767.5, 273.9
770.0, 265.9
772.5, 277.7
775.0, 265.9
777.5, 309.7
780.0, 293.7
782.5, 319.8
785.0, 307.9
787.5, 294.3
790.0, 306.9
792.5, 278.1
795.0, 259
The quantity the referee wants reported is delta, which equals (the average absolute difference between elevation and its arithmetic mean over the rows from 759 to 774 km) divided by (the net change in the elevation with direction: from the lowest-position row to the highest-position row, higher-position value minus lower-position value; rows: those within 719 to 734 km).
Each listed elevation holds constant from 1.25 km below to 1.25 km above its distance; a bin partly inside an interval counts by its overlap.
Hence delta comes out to 0.6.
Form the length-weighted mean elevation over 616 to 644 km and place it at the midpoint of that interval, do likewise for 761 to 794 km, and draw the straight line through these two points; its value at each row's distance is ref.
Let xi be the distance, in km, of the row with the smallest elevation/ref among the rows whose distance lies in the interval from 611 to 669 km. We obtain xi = 652.5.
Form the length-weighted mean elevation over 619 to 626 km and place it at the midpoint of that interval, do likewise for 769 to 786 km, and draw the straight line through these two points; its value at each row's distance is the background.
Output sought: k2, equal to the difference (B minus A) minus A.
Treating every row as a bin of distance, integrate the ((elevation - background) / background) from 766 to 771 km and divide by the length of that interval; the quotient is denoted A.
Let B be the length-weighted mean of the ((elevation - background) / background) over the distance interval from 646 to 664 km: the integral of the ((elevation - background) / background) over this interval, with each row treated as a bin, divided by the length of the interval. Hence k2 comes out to 0.08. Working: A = -0.06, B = -0.051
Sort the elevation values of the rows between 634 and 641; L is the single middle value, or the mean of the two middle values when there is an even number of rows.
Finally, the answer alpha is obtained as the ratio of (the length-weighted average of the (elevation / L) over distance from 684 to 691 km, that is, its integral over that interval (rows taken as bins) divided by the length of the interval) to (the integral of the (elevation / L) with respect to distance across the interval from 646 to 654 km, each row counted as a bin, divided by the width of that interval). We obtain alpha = 0.95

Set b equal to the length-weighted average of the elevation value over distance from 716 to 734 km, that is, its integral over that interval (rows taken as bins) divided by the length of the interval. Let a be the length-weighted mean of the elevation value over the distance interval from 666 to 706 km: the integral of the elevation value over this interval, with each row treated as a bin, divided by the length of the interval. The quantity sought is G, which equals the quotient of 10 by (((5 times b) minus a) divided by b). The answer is 2.39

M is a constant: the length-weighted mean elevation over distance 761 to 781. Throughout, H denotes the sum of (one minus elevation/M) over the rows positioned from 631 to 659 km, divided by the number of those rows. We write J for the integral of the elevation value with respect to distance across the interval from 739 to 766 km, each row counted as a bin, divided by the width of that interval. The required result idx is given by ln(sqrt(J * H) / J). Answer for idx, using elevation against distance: -3.74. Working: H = 0.13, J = 237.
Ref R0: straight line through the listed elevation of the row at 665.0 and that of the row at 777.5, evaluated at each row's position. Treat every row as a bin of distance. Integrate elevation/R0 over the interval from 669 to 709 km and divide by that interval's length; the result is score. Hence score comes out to 0.84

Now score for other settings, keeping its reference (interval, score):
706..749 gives 0.89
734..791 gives 0.87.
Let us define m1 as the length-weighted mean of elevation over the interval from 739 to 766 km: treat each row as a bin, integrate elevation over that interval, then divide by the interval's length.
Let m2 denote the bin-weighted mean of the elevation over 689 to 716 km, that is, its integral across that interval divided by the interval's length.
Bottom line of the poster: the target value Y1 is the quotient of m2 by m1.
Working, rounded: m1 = 237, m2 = 230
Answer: 0.97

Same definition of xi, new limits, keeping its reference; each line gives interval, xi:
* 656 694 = 675.0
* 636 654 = 652.5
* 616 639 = 622.5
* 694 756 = 750.0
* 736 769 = 750.0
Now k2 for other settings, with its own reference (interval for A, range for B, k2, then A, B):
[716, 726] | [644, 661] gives 0.10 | -0.07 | -0.036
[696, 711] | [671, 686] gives -0.11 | -0.09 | -0.281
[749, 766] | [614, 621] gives 0.42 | -0.17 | 0.091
